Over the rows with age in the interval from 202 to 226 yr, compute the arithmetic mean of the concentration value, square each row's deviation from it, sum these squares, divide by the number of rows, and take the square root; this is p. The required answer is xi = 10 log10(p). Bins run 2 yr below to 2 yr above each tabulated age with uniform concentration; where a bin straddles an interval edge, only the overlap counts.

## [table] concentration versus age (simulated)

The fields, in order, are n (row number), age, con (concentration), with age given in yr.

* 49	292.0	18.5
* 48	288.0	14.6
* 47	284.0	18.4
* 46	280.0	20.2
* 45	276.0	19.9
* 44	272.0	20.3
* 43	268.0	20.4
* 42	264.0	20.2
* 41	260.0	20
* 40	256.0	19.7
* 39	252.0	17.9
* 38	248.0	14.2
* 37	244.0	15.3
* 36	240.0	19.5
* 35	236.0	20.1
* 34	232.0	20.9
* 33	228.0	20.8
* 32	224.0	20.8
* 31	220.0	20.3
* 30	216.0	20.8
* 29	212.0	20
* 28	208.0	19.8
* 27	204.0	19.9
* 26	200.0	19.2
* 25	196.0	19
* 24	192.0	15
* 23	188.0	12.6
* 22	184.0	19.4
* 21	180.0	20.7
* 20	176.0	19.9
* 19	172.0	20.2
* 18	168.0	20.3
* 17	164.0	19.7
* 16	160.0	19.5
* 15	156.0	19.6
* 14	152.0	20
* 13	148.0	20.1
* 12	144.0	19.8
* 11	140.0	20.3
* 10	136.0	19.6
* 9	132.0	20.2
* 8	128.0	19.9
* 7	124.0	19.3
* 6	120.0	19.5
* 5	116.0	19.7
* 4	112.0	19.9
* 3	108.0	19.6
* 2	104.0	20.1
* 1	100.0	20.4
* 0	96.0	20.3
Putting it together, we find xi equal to -3.9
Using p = 0.4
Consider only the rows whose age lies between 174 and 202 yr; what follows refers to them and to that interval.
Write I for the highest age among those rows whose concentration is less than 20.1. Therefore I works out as 200.0 yr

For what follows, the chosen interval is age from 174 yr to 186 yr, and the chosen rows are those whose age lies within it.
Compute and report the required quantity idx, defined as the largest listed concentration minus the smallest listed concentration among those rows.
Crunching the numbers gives 1.3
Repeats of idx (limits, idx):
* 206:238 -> 1.1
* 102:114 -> 0.5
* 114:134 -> 0.9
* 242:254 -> 3.7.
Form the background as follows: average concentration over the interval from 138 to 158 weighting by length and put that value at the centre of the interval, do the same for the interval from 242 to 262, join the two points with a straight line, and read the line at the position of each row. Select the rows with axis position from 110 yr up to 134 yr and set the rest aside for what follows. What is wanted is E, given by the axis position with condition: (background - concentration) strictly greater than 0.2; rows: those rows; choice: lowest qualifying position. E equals 112.0 yr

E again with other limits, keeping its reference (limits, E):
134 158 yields 136.0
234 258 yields 244.0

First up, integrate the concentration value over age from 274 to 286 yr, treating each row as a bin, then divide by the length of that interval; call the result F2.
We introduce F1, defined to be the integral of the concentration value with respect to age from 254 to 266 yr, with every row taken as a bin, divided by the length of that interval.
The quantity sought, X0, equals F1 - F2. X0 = 0.5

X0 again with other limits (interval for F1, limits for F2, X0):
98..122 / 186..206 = 2.7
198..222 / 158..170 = 0.2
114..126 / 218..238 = -1.1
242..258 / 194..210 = -2.7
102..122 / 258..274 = -0.5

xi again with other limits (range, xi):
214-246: 2.5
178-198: 4.8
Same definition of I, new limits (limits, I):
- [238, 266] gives 260.0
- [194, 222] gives 212.0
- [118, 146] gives 144.0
